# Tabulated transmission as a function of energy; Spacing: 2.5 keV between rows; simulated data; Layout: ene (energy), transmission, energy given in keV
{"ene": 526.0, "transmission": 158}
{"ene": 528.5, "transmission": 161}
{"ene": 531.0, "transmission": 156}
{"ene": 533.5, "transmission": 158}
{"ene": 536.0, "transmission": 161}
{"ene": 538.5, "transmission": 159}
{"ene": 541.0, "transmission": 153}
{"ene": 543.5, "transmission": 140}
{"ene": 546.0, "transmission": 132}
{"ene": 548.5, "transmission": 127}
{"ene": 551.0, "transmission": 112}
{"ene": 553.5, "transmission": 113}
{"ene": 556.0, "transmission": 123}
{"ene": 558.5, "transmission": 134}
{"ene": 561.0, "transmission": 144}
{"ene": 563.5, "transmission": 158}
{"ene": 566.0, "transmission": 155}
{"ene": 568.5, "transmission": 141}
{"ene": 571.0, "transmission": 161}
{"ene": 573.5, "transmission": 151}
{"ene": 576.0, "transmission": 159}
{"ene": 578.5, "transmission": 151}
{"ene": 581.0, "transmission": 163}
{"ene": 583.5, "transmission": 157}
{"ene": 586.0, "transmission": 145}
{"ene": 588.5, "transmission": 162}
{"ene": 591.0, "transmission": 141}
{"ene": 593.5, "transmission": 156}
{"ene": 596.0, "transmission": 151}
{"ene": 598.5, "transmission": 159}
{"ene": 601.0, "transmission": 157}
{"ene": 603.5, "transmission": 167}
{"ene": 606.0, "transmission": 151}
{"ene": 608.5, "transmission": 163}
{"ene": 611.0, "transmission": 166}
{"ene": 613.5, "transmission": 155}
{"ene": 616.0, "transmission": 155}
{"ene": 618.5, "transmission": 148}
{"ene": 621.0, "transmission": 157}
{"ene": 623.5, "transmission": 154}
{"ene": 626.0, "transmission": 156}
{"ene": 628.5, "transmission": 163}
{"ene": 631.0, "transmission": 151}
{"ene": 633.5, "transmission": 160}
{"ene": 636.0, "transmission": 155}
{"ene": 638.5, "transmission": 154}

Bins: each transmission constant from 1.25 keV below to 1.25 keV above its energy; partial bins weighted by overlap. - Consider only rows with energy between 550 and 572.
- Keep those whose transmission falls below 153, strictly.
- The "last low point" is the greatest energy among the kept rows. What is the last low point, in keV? 568.5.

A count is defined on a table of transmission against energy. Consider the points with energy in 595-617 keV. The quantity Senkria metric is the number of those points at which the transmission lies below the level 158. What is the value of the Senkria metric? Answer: 5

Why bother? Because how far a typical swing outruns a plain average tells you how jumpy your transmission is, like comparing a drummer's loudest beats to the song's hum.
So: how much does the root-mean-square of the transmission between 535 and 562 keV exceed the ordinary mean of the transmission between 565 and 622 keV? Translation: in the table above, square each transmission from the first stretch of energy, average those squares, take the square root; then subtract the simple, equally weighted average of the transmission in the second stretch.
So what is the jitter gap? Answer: -18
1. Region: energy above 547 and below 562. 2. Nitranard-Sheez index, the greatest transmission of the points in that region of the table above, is 144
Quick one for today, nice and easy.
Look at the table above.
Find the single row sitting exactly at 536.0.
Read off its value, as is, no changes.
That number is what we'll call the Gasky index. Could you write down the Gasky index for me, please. 161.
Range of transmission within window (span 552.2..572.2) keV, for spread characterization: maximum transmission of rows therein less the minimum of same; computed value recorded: 48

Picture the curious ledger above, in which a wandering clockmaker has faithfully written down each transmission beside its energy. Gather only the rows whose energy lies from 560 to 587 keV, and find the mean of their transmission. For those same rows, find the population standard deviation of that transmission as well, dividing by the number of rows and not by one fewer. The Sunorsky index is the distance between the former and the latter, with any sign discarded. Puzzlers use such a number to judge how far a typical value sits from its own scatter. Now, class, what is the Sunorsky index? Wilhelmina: 146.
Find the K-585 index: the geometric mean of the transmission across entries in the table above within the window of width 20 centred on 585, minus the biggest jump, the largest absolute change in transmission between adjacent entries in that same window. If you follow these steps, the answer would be 133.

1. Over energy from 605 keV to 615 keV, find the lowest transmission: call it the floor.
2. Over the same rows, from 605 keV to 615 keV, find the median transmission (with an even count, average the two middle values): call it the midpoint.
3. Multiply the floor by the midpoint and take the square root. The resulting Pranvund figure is 155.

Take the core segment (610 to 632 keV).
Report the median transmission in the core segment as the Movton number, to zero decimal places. 155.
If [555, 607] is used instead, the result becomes 155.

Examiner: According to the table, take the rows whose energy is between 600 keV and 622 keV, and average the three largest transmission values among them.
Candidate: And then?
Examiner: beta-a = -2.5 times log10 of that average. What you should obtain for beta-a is -5.55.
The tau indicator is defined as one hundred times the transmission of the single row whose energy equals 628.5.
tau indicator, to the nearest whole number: 16300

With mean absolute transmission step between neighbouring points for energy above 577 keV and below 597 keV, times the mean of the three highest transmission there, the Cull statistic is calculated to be 2020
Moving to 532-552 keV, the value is 1184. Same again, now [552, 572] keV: 1851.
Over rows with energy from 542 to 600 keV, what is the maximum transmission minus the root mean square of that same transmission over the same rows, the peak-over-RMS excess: 17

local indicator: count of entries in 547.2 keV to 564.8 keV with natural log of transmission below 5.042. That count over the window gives 6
